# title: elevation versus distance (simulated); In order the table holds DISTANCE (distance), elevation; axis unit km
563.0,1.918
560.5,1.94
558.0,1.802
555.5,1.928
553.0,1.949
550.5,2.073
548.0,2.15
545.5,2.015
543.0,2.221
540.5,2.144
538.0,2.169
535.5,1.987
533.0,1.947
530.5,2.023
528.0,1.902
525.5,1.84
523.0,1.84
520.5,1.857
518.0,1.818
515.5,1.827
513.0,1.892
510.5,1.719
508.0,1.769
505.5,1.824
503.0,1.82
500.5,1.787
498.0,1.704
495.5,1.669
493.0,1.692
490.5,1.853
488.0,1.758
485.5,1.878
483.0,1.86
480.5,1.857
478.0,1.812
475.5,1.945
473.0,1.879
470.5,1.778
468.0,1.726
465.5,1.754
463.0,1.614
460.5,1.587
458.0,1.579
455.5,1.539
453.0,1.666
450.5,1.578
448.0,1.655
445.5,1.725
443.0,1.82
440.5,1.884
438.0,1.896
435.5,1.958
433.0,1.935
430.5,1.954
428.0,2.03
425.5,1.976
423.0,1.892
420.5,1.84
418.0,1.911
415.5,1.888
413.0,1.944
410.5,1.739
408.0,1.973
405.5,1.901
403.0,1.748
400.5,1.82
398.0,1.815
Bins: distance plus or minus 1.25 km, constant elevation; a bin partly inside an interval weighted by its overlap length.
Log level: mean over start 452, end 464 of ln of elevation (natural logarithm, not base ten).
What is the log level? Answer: 0.47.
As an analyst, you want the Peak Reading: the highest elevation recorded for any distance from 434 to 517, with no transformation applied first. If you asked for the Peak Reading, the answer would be 1.958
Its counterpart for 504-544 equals 2.221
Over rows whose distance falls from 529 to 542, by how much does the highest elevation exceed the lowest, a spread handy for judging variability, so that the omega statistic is 0.22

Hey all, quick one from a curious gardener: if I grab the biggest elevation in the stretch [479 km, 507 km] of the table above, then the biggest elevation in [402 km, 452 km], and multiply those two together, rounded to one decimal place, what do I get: 3.8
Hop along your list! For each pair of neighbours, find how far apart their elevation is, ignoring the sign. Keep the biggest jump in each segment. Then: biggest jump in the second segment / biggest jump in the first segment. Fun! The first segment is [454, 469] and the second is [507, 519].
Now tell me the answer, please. 1.24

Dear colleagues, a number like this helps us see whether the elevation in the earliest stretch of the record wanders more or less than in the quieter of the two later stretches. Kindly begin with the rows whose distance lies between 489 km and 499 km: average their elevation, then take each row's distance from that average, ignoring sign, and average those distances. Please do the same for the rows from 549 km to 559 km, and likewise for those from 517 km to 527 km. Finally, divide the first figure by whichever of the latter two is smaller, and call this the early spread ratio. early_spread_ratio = 6.0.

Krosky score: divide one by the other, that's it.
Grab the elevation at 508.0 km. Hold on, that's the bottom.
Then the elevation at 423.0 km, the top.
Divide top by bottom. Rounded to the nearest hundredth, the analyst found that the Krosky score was 1.07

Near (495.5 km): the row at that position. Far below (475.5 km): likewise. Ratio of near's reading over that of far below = 0.86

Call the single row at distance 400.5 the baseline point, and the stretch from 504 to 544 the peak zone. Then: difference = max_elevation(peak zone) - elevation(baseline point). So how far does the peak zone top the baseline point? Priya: 0.4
